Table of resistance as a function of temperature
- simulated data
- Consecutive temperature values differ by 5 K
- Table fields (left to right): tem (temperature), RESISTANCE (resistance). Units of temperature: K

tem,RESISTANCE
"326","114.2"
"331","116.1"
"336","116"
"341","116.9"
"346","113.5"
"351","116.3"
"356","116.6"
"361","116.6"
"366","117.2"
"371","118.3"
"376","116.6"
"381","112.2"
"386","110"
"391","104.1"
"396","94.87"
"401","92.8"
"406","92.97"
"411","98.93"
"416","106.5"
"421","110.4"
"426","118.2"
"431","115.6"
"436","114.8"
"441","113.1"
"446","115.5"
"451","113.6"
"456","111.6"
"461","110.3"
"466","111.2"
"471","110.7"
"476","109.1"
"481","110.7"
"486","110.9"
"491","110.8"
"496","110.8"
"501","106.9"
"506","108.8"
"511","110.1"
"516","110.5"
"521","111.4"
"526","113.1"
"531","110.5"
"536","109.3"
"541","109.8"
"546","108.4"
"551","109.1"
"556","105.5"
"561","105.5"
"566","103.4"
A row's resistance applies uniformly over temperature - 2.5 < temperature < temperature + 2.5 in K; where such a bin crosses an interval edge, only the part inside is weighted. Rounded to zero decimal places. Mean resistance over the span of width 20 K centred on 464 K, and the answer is 111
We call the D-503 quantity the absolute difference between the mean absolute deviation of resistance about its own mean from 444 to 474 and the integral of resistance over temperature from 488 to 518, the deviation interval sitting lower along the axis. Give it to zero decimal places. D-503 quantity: 3288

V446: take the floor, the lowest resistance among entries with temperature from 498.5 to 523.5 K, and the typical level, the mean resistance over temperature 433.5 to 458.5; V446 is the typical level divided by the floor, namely 1.06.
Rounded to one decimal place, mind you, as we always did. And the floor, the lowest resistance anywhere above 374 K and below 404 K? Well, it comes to 92.8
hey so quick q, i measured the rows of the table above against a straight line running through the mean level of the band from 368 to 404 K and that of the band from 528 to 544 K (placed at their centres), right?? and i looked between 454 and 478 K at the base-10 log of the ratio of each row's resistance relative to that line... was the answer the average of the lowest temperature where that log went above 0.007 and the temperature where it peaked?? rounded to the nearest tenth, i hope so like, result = 456.0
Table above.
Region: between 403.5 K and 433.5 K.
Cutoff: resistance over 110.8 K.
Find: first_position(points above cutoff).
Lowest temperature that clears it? 426 K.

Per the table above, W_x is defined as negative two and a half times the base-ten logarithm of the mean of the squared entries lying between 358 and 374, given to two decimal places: -10.35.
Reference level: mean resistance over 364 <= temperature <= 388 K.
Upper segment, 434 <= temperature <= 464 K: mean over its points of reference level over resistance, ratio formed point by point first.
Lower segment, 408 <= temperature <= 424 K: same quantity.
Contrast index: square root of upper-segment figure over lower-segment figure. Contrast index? 0.96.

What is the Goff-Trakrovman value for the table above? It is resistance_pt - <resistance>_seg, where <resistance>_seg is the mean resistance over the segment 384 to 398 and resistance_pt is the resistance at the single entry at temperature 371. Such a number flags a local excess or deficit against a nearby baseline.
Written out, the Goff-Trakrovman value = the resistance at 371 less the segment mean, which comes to 15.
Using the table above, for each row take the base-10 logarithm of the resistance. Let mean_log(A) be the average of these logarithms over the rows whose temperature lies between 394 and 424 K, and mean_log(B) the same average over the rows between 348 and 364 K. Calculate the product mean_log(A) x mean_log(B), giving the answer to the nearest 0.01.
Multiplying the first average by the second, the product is 4.13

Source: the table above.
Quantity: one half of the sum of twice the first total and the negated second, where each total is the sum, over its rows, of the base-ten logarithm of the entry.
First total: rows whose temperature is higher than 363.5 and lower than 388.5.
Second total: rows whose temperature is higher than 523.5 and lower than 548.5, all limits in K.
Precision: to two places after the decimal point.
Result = 5.19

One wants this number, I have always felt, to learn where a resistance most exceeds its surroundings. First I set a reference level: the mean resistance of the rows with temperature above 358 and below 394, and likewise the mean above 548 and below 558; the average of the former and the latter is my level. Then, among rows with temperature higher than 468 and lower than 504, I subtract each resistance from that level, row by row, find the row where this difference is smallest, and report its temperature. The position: 486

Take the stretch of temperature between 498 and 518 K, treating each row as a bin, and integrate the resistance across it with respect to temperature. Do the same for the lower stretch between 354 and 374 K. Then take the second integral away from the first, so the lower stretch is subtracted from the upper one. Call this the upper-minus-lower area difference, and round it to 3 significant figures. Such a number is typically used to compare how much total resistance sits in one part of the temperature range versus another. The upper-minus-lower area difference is -162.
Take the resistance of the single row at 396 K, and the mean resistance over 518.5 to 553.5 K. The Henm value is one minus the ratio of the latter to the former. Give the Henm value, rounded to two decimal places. -0.16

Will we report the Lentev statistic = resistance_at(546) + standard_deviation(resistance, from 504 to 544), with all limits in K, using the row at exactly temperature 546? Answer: 109.7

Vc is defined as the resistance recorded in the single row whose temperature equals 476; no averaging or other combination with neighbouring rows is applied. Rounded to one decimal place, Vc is 109.1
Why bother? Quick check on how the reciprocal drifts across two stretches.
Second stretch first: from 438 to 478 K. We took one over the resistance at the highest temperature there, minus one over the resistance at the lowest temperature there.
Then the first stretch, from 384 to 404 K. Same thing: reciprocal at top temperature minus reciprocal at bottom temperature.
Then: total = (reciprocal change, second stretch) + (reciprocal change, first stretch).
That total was 0.0020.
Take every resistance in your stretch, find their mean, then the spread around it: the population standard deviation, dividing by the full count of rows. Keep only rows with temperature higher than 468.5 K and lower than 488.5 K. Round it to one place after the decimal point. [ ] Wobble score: 0.7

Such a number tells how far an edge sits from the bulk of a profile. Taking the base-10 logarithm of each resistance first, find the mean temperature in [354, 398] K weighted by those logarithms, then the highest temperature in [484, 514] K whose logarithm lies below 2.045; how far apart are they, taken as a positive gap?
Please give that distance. 135.2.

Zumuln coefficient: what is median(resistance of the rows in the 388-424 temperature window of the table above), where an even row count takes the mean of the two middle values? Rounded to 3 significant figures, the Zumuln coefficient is 98.9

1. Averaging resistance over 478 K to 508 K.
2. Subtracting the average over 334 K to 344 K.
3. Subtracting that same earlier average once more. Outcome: -123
